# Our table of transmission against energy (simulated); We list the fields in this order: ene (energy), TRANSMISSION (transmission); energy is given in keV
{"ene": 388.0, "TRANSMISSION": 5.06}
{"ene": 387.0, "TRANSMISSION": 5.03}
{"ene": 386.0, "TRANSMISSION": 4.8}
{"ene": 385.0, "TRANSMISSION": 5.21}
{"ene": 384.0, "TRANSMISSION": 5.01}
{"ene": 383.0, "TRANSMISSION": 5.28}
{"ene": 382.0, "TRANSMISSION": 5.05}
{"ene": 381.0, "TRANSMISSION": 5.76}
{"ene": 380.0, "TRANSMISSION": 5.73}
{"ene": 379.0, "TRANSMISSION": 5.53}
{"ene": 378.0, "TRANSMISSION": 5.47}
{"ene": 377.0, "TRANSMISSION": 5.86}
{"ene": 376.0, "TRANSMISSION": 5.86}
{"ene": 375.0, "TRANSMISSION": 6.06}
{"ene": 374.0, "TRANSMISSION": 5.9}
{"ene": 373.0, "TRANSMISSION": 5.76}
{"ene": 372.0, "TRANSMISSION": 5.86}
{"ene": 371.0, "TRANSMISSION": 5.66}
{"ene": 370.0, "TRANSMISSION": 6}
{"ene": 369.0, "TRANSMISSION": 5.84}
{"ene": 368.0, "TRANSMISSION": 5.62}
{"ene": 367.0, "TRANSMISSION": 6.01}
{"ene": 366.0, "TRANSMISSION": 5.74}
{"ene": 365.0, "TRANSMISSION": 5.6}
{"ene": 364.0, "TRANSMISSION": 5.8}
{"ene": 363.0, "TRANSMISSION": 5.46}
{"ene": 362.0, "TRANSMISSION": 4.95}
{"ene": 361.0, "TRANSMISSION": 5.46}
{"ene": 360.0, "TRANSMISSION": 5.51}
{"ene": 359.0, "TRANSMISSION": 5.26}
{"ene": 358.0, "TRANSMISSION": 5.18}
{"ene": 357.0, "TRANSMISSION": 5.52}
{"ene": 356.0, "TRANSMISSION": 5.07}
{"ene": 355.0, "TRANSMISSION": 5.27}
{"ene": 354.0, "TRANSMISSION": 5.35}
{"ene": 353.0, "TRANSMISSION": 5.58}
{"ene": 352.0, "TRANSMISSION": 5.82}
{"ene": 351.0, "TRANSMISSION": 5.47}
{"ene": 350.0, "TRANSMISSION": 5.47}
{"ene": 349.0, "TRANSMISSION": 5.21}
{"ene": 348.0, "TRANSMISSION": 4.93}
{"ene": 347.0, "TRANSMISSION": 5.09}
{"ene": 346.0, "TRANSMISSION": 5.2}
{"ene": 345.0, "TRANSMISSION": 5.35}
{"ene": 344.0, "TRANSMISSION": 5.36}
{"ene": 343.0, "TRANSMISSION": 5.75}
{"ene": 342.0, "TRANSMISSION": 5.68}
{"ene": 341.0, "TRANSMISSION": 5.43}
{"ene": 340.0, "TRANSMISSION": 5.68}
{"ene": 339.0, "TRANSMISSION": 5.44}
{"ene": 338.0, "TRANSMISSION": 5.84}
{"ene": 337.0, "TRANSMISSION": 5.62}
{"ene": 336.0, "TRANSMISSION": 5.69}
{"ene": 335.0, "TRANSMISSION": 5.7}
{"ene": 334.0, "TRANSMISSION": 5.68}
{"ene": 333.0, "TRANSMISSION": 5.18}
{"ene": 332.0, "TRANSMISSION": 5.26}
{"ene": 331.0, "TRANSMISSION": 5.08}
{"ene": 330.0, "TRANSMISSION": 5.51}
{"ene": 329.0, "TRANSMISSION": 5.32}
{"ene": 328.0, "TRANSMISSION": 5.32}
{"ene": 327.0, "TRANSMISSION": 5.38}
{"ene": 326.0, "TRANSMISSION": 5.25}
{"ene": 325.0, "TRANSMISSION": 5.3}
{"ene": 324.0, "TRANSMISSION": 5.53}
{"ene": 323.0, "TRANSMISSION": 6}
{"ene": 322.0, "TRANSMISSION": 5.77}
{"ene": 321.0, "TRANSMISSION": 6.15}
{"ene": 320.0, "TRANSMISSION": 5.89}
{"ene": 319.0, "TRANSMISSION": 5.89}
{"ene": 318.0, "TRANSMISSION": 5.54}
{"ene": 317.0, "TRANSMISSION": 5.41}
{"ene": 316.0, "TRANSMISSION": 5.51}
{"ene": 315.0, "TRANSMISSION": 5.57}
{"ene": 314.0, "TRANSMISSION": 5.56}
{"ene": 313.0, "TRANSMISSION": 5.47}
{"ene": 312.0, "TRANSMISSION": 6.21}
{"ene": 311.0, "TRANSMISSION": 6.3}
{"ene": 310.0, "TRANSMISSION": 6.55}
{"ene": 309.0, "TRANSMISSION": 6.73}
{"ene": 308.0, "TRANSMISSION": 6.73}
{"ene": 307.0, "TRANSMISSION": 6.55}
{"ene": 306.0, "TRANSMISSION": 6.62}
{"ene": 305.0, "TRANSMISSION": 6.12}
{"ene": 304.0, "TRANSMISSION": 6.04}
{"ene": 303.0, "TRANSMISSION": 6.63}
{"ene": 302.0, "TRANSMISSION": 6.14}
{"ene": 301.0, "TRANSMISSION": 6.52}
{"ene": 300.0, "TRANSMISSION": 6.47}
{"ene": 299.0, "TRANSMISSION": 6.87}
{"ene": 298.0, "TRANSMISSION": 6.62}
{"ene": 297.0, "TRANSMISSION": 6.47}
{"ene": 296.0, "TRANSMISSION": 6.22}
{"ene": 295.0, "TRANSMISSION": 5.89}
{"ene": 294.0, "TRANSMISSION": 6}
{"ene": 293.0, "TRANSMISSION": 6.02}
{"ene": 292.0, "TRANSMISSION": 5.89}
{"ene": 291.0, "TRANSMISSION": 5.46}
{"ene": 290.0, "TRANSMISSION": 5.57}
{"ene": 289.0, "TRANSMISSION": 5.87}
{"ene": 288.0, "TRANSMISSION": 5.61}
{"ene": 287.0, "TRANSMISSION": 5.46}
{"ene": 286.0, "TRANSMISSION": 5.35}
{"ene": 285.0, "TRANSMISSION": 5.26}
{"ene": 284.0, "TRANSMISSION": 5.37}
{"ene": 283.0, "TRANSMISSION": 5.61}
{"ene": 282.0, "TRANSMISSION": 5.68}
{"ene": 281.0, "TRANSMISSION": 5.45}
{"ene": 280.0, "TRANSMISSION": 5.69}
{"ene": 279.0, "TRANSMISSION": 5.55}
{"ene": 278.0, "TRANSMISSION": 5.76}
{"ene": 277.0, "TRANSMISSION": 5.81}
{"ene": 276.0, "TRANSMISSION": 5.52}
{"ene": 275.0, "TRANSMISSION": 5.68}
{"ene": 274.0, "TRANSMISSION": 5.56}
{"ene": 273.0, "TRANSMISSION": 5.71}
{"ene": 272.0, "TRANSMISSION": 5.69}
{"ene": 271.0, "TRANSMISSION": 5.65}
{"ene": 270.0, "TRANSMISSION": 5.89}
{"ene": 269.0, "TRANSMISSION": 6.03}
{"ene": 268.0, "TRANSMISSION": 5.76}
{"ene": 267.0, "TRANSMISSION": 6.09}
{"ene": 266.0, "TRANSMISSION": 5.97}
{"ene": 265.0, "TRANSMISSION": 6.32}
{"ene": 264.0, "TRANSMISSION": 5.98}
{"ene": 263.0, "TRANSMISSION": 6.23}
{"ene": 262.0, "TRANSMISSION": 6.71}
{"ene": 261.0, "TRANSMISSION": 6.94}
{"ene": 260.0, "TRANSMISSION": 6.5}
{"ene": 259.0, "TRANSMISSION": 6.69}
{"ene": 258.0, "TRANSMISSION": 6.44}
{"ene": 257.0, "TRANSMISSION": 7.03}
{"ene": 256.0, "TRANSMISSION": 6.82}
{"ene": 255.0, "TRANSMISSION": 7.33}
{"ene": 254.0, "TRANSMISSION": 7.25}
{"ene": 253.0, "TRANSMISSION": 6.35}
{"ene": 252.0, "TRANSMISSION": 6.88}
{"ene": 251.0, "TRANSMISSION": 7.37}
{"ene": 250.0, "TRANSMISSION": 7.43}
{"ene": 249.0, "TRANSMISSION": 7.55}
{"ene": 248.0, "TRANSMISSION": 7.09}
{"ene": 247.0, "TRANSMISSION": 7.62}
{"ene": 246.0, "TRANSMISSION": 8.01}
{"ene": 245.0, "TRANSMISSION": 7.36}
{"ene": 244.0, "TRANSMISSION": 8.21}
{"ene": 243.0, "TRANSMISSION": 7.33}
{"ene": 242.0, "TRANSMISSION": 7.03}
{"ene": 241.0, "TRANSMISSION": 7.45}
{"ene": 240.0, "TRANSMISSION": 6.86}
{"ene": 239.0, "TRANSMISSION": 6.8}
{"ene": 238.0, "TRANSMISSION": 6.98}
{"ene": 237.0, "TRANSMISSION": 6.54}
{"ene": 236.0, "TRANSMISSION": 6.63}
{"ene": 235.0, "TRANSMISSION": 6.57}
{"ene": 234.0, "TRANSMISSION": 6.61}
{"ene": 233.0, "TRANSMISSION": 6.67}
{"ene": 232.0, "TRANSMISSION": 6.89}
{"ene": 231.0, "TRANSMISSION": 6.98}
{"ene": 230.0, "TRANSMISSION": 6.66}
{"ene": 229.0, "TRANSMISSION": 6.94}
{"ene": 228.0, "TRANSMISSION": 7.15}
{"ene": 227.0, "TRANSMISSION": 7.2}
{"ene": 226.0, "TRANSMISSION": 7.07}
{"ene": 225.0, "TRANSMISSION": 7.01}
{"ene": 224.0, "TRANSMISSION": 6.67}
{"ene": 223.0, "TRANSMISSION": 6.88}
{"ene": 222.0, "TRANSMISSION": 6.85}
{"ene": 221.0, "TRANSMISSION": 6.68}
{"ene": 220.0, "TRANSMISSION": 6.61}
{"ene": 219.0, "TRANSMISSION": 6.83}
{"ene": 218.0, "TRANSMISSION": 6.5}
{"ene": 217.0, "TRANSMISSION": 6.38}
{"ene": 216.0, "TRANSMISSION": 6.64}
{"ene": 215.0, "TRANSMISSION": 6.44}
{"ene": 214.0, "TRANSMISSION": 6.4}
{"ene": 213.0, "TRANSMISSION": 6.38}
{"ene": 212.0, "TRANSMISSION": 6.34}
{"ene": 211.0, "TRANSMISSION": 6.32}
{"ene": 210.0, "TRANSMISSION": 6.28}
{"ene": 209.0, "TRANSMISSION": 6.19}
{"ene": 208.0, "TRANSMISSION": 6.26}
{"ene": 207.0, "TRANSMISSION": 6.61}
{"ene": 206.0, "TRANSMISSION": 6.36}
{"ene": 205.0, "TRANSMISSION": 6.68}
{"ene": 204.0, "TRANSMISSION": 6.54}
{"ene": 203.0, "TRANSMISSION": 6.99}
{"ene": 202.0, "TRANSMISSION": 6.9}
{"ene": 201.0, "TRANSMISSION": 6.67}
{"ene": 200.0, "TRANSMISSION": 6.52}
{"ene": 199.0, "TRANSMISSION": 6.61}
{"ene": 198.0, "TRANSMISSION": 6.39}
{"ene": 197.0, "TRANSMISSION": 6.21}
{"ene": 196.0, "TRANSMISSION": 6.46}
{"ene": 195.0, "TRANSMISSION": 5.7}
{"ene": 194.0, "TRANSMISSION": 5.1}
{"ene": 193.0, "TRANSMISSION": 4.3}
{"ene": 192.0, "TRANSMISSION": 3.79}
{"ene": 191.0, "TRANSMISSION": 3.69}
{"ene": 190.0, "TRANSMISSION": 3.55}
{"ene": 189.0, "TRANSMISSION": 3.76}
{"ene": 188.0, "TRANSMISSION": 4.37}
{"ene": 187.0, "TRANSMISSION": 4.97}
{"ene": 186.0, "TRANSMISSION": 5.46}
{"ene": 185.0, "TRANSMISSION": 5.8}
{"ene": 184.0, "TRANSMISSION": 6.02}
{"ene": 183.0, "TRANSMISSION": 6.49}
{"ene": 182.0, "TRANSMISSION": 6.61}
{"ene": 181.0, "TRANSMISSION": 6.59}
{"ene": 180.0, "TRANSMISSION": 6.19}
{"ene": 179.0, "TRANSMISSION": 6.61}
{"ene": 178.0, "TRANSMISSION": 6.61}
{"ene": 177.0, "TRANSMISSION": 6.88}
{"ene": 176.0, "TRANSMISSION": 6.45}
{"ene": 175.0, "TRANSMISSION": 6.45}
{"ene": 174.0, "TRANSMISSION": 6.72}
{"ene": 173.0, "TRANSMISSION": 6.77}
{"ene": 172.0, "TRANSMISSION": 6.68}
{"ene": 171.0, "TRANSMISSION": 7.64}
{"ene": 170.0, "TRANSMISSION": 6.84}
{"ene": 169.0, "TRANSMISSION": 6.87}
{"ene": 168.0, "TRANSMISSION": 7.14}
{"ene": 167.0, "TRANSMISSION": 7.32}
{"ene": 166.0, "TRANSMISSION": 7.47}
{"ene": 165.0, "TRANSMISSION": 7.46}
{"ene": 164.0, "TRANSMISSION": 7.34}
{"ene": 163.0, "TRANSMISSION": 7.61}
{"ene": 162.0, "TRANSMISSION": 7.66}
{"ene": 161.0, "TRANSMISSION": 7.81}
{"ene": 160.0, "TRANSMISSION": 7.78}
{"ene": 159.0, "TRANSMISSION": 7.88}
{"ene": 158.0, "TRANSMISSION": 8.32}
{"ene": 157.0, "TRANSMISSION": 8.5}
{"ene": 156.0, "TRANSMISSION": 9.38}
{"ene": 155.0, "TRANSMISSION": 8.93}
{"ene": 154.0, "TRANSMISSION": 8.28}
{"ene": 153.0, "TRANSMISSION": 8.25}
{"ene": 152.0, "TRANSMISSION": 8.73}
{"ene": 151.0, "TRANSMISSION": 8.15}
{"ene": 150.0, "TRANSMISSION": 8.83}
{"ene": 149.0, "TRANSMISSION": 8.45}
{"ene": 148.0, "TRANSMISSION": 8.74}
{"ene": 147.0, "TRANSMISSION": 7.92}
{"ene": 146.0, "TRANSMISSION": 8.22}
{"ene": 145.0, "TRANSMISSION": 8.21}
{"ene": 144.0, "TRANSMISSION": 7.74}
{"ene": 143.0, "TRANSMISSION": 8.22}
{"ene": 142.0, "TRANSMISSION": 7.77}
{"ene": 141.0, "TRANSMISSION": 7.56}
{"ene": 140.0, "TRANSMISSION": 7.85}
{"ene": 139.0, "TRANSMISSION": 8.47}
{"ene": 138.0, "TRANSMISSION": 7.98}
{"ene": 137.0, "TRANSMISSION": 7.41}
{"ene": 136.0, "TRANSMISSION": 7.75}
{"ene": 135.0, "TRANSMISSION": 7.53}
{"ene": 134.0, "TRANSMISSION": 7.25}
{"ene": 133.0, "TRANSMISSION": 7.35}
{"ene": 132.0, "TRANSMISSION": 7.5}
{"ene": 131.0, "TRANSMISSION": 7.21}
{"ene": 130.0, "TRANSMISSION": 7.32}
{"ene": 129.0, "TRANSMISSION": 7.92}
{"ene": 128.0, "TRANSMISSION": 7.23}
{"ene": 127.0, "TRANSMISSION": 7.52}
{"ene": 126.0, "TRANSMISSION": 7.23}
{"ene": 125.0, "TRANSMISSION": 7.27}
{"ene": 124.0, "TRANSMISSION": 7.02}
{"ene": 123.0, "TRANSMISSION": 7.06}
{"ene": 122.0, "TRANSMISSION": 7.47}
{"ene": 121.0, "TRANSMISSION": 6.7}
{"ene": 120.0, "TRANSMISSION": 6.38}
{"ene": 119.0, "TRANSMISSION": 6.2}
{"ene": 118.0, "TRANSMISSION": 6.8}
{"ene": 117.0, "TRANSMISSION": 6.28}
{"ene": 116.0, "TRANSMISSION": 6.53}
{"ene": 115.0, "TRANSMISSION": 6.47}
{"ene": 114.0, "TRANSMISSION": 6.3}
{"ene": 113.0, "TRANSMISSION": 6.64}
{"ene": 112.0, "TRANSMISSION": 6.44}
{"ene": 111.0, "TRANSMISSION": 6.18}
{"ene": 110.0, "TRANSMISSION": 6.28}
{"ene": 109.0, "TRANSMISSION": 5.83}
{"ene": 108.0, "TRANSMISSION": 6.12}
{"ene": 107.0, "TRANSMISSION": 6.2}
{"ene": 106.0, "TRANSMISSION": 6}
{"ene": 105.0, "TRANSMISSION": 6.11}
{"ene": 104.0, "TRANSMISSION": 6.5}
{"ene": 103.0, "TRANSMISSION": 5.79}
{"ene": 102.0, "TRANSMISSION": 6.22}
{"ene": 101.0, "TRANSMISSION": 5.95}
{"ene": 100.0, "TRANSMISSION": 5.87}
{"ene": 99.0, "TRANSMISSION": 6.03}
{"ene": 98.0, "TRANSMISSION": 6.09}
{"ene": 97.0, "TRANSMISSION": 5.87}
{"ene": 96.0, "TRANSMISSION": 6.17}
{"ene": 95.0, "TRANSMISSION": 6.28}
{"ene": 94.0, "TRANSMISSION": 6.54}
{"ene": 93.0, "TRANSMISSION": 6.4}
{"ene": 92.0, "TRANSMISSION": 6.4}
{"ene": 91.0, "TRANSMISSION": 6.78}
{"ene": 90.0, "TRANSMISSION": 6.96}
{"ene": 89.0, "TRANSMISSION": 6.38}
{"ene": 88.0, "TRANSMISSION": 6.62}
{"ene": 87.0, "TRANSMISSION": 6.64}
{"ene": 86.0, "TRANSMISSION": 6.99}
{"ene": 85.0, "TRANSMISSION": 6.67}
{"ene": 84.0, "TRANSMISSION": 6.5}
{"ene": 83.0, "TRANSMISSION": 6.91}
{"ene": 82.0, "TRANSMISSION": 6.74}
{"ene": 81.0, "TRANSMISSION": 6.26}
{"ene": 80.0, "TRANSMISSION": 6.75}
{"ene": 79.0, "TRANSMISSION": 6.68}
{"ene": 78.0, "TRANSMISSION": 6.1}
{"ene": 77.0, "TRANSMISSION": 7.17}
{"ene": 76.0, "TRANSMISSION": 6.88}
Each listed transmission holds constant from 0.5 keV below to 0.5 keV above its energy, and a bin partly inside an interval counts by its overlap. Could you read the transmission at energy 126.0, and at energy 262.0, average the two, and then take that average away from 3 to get -4.0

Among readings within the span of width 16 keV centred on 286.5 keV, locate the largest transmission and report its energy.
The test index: 293.0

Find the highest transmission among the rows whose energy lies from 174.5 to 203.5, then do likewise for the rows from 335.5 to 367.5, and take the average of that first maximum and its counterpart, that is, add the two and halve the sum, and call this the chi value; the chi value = 6.50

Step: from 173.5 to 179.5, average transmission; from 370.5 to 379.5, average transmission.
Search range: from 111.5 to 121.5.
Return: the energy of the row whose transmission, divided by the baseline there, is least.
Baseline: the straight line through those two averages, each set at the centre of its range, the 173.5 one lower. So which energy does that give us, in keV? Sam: 119.0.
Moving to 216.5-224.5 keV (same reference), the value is 217.0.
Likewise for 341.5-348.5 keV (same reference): 348.0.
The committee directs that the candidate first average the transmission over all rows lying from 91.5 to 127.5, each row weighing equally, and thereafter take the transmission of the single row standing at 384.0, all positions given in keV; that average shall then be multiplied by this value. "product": 32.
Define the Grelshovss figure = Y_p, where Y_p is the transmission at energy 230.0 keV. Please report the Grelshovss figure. 6.66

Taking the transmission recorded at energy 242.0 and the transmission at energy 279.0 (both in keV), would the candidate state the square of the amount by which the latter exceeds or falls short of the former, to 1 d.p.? 2.2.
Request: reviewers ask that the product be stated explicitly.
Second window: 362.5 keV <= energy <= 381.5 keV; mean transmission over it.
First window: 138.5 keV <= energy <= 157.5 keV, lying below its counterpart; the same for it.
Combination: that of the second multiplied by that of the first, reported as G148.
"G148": 48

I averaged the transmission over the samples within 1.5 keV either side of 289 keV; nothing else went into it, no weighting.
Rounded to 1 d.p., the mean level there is 5.7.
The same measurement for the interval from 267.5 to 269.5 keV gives 5.9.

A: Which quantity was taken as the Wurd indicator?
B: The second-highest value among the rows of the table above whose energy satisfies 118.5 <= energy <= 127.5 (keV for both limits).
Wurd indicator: 7.47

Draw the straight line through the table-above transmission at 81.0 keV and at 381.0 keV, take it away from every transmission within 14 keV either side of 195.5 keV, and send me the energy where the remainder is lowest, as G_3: 190.0 keV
